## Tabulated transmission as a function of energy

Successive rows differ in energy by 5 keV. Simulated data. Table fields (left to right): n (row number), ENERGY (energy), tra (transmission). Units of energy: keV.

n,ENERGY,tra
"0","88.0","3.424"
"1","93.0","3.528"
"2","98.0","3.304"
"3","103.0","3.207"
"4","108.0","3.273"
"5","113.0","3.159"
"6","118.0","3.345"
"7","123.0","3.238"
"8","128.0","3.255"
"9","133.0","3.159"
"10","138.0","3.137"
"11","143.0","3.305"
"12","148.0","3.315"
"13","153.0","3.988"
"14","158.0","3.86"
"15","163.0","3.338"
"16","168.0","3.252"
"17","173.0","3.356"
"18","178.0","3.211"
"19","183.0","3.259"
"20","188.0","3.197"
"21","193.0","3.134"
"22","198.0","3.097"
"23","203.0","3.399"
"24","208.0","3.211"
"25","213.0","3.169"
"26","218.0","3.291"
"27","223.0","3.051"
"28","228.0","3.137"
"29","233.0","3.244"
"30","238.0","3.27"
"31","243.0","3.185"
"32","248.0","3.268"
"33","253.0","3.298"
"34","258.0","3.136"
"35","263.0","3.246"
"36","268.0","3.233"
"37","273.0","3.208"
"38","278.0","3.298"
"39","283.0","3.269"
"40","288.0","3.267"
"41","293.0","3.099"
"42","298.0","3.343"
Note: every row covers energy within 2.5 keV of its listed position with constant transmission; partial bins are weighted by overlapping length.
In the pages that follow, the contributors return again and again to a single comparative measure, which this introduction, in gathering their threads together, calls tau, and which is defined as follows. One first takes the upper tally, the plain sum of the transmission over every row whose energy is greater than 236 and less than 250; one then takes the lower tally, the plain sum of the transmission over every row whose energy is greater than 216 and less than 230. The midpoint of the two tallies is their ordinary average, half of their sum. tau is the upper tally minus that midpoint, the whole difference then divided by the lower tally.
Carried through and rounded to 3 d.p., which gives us 0.013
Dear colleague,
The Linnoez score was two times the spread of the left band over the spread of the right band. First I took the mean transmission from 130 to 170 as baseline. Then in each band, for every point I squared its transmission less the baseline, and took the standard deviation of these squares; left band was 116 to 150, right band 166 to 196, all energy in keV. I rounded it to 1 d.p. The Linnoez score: 2.2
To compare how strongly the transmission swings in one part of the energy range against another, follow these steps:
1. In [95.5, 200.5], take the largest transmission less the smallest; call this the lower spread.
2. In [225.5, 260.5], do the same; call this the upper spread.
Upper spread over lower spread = 0.18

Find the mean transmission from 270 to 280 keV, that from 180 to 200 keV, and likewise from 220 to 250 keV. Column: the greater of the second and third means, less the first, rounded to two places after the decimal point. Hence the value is -0.06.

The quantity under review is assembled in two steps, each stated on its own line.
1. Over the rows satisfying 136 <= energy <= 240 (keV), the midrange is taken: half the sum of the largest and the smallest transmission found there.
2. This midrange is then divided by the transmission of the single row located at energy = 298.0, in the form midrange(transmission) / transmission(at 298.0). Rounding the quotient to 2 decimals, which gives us 1.05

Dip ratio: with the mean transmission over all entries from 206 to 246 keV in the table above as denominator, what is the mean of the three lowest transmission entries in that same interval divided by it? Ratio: 0.976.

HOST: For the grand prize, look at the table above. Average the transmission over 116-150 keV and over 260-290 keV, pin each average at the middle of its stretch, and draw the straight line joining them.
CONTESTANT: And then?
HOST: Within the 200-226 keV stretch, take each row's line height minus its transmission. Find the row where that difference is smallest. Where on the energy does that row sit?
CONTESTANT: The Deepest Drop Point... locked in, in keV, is 203.0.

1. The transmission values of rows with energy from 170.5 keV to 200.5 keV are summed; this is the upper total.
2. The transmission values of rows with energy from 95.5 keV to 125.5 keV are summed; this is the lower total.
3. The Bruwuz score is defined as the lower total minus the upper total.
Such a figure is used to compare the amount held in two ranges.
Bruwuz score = 0.3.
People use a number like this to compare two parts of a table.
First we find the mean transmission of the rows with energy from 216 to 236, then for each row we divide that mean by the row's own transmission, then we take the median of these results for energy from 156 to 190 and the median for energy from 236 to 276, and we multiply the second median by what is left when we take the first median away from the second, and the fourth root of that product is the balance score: 0.28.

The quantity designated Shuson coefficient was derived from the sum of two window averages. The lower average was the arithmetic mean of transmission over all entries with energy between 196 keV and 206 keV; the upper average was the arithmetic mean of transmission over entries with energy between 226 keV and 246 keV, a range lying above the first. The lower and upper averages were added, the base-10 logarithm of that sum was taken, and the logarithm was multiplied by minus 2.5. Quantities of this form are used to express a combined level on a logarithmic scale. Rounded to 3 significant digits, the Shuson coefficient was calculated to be -2.03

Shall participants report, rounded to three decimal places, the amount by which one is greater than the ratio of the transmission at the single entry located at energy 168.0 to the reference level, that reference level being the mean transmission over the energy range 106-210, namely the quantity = 0.017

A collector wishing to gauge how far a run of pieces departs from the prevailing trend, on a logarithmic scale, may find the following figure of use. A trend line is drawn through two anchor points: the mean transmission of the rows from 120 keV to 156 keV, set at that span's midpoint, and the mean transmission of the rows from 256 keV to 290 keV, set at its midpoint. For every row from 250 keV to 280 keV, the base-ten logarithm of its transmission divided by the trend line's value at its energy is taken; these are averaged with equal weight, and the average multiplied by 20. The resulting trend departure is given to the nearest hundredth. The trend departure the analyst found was -0.02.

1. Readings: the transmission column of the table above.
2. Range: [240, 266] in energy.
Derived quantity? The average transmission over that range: 3.23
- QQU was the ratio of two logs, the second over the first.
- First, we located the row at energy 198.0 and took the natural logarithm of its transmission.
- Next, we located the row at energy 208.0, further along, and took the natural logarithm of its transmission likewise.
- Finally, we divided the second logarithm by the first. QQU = 1.03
